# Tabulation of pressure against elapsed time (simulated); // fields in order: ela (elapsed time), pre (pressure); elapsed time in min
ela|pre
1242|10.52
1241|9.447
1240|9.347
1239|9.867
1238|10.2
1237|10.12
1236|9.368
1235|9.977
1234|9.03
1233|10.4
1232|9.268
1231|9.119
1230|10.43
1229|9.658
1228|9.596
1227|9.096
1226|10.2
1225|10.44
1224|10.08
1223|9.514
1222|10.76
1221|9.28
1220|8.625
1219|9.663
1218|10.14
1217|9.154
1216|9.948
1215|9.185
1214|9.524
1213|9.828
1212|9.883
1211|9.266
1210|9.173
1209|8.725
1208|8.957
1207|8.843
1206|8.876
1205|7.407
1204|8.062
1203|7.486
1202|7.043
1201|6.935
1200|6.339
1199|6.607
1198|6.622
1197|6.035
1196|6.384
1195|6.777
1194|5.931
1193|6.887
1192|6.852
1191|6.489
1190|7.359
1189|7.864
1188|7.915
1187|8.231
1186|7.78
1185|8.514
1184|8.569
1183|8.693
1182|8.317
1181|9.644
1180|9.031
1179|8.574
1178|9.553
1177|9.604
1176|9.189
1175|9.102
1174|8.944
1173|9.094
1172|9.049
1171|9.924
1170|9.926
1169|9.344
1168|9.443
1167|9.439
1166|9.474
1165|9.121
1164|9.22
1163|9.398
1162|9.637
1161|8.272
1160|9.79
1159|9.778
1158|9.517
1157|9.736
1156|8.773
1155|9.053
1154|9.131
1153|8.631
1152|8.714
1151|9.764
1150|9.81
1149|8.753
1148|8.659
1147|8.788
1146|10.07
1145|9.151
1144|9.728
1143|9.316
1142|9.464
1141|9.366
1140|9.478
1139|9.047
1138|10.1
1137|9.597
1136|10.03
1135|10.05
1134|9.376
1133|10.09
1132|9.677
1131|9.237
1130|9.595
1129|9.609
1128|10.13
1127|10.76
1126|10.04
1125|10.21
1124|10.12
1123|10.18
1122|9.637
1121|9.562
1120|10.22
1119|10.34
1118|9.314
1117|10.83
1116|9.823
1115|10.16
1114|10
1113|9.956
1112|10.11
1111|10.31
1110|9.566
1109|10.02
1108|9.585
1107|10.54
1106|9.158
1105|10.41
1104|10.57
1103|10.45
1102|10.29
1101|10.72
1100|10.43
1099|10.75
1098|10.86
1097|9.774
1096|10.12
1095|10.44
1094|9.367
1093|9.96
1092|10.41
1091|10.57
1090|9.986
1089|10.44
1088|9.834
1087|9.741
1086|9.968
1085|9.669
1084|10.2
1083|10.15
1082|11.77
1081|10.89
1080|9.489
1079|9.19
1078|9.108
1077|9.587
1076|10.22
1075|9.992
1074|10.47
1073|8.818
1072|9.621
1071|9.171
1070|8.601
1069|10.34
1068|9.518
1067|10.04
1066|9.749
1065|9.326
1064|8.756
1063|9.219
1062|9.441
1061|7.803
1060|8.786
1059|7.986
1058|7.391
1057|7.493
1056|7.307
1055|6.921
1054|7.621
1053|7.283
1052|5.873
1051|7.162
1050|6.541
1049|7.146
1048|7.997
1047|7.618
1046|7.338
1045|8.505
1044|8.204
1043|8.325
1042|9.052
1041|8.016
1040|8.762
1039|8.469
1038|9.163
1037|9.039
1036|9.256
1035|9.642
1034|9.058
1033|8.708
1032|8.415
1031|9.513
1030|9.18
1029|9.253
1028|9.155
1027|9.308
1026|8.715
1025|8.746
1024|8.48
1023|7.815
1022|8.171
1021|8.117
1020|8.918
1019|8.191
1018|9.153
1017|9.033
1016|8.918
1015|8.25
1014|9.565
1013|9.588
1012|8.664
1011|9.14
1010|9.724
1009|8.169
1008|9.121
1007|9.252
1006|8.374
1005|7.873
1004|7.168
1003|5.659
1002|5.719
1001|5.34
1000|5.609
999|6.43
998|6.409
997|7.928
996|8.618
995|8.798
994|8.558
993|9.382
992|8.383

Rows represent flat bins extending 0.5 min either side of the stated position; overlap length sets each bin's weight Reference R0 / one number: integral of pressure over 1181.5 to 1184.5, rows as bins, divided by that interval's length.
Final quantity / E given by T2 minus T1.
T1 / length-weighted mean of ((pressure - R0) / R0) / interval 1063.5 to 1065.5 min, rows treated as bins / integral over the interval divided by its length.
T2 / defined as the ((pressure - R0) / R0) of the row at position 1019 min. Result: -0.1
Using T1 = 0.06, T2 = -0.04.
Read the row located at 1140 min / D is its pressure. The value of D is 9.478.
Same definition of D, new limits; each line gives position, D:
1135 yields 10.05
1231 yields 9.119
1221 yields 9.28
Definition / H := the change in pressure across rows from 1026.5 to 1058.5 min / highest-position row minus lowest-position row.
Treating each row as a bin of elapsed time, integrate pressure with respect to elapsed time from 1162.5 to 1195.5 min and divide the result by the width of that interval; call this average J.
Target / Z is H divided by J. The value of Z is -0.2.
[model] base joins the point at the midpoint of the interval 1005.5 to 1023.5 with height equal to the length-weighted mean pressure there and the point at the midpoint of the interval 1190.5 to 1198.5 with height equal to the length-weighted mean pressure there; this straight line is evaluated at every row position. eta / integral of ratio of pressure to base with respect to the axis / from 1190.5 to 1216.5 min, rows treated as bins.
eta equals 32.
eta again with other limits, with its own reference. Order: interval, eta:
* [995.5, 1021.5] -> 24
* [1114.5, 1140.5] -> 35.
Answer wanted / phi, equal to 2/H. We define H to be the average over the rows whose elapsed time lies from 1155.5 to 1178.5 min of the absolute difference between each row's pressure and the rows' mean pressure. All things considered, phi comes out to 6.5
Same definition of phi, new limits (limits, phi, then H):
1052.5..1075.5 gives 2.2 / 0.91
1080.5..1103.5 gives 5.1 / 0.39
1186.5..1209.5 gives 2.5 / 0.79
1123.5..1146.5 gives 5.6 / 0.36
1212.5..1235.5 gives 4.4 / 0.46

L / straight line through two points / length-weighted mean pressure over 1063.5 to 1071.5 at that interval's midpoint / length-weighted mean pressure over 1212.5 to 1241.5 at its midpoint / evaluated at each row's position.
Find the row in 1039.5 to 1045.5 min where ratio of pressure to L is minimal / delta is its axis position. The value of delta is 1041 min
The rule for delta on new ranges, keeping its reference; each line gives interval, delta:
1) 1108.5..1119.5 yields 1118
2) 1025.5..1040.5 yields 1032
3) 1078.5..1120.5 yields 1106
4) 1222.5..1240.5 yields 1234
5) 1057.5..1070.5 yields 1058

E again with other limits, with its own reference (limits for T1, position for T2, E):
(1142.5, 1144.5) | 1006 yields -0.1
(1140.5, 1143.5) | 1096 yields 0.1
